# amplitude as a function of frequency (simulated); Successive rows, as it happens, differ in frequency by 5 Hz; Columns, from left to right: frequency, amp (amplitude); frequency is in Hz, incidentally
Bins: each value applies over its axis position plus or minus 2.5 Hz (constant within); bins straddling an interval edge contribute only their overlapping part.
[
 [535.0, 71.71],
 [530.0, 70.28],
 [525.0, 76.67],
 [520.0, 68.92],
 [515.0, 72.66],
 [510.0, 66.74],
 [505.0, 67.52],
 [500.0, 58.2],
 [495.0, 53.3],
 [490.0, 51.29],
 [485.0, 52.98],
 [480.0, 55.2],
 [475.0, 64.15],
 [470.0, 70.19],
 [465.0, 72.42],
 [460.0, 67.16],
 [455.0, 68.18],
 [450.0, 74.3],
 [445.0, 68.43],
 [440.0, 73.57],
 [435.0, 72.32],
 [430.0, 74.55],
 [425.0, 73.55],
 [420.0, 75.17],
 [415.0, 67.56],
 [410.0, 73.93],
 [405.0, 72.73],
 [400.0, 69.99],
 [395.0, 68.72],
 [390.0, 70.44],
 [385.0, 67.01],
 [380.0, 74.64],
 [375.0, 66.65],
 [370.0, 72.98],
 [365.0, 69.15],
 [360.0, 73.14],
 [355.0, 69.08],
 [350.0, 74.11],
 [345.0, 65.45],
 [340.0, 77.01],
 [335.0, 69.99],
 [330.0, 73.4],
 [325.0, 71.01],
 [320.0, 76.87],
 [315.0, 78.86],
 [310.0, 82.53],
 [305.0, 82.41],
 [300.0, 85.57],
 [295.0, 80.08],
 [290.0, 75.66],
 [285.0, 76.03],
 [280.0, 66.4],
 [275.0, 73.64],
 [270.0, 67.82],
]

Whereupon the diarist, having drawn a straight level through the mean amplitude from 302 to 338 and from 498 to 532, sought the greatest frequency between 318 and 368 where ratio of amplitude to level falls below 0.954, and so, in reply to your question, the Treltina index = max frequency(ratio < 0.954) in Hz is 365.0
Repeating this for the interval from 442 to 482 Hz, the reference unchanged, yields 480.0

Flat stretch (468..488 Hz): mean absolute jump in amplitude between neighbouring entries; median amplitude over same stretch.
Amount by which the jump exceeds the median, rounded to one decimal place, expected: -53.9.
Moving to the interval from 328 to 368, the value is -65.3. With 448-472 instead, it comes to -66.5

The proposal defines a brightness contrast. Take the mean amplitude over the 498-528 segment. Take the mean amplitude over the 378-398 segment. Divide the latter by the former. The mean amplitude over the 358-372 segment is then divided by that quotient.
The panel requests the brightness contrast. 70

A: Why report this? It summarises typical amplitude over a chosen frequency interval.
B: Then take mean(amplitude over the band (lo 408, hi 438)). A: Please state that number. 72.8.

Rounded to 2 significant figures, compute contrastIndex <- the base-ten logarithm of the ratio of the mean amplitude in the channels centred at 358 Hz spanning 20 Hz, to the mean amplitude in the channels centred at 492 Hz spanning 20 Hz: 0.12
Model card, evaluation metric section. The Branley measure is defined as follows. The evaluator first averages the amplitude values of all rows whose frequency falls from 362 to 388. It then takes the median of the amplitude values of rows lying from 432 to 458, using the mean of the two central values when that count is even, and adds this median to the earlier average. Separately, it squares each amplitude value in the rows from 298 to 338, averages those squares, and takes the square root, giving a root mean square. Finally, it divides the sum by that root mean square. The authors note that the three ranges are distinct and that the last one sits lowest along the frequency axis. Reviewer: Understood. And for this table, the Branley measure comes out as 1.83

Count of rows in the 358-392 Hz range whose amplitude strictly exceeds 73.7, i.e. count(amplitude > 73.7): 1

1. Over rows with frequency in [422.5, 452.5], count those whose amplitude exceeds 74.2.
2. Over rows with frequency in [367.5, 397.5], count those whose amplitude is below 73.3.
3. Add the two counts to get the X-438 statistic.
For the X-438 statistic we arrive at 7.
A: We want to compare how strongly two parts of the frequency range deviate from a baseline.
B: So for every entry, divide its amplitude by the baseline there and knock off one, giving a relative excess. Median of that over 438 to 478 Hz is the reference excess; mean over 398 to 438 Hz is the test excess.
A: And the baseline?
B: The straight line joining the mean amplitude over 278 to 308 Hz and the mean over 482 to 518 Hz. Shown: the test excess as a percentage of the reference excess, 87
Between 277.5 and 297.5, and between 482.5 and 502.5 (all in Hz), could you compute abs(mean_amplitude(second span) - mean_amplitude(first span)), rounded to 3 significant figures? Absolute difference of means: 20.6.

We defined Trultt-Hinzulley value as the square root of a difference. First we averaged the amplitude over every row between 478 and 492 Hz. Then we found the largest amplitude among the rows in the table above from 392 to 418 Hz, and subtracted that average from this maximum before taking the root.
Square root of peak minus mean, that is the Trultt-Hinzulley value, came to 4.6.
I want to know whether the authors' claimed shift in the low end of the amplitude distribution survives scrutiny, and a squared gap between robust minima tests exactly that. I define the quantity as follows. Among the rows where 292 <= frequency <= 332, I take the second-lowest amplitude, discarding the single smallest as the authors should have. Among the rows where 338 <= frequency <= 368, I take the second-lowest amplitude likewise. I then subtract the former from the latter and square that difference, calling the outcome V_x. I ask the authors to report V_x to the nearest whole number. 19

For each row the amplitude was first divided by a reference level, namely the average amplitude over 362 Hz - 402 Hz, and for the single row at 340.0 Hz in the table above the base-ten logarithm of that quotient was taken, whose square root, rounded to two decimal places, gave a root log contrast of 0.20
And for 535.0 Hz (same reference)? 0.10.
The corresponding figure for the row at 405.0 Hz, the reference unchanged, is 0.13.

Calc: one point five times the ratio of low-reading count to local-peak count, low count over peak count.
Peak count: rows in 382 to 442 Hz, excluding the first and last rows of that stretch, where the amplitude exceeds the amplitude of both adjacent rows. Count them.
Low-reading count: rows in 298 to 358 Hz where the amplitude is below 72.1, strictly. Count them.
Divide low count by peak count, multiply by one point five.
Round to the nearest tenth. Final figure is 1.5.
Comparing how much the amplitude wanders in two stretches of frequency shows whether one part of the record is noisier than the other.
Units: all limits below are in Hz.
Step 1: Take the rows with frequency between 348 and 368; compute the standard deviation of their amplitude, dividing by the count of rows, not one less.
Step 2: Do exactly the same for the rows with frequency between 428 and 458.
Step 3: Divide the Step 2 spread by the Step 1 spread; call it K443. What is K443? 1.2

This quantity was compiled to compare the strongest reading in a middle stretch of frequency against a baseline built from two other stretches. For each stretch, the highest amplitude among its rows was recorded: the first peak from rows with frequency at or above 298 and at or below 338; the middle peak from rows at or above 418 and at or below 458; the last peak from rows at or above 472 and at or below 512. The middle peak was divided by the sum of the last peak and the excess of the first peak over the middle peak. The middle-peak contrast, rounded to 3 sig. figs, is 0.965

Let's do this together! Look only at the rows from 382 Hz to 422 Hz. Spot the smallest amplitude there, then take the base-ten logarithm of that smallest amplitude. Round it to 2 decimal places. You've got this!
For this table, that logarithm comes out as 1.83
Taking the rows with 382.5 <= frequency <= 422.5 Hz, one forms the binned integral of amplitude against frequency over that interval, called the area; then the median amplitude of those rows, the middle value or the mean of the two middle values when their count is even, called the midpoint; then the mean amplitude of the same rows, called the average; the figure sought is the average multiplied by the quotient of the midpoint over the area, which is 1.8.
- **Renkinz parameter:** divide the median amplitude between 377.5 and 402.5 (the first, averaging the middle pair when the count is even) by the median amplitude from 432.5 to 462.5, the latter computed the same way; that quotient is 0.99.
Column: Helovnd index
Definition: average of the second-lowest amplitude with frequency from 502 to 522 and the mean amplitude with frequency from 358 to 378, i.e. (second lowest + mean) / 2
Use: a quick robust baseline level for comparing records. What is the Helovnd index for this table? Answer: 69.0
